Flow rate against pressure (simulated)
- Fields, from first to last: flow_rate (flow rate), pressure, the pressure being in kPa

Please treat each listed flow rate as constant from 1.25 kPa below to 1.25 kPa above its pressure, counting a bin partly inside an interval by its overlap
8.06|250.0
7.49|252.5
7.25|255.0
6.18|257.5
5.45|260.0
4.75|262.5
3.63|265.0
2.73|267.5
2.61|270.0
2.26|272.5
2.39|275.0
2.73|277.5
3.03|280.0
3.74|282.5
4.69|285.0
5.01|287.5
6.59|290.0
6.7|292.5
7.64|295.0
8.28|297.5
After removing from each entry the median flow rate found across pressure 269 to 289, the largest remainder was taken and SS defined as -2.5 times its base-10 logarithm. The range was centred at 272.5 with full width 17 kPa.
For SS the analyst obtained 0.3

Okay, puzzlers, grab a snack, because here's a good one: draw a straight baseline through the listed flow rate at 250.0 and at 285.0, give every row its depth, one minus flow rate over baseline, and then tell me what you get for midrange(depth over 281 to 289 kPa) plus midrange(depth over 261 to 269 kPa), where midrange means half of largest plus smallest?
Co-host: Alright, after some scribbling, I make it 0.50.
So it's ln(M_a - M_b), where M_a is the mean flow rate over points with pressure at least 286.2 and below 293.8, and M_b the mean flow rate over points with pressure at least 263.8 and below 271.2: 1.1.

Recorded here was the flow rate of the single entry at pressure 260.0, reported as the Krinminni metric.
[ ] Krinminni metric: 5.45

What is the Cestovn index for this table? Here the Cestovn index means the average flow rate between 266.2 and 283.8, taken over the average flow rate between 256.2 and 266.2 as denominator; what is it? 0.6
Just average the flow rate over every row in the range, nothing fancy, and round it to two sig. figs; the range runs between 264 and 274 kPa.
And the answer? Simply 2.8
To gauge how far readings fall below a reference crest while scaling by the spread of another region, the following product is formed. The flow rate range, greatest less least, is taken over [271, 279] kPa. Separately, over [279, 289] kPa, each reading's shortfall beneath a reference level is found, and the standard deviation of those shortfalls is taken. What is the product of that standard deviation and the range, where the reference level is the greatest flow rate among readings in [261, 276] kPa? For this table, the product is 0.4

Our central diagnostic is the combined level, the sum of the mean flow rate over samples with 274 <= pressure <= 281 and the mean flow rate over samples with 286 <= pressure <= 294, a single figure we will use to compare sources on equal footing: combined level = 8.8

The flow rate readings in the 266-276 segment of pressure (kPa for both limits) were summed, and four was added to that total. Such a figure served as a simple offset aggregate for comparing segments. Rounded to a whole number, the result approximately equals 14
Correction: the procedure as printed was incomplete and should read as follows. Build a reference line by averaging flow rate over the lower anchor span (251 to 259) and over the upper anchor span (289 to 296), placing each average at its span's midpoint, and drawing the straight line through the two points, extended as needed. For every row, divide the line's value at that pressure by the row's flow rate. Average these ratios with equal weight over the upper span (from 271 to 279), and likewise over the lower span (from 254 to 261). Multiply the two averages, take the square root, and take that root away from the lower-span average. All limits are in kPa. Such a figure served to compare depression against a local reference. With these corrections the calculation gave -0.7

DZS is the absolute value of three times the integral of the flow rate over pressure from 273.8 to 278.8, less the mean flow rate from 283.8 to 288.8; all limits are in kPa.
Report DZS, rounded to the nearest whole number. 34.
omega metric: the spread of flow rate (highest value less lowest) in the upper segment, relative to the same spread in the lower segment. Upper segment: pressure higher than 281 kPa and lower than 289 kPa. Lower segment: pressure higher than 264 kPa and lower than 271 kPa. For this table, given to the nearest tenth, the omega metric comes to 1.2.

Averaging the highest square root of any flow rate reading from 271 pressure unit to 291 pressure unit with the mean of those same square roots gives 2.24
